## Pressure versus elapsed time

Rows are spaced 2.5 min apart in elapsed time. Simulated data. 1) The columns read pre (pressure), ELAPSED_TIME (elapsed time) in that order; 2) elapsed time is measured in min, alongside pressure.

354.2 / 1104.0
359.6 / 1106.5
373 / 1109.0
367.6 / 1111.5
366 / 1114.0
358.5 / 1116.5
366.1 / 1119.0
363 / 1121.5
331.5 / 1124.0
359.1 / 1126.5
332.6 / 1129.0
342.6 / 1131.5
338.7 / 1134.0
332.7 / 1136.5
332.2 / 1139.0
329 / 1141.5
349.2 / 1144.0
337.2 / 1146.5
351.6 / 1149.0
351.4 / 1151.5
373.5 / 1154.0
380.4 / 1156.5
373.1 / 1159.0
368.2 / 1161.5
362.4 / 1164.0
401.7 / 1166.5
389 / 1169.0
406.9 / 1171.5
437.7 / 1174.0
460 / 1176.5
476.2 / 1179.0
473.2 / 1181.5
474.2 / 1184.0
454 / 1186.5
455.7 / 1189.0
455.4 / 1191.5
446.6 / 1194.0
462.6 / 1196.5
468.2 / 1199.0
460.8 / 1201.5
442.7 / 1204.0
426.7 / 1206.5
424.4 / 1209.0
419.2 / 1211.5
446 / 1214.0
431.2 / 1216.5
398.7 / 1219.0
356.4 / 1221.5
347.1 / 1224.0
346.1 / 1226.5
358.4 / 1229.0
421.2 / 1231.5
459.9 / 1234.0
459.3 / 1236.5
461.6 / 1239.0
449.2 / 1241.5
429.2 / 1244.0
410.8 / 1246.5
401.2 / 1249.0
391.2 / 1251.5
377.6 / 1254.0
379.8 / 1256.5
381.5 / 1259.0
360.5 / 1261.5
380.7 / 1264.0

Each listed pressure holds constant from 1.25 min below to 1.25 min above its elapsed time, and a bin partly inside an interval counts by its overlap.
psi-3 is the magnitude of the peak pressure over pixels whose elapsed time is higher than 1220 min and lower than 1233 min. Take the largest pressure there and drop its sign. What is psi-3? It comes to 421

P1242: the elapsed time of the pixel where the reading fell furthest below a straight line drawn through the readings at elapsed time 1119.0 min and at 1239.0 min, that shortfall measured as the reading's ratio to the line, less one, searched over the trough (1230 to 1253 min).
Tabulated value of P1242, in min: 1251.5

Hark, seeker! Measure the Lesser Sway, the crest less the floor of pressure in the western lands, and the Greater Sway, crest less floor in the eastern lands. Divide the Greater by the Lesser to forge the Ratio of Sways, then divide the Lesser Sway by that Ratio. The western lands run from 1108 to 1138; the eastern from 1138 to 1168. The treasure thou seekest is 24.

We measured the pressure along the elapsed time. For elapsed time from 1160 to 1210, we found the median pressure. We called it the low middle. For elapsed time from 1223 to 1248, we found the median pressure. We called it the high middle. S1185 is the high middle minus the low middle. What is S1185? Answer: -25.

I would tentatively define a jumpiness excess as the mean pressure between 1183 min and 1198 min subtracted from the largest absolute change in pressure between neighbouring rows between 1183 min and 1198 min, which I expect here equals -438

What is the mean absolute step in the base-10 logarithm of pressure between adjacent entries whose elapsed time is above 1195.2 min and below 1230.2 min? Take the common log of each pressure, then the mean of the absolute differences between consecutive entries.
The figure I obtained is 0.0158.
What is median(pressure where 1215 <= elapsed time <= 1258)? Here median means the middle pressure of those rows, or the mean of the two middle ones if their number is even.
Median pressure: 401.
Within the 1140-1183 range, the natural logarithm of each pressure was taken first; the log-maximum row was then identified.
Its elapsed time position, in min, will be 1179.0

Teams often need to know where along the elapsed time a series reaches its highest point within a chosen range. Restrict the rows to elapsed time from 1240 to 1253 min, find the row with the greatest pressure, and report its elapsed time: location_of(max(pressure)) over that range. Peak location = 1241.5 min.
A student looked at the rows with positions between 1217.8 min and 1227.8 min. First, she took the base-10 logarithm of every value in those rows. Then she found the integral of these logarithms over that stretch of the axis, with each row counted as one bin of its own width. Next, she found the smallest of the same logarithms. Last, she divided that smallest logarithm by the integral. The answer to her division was 0.10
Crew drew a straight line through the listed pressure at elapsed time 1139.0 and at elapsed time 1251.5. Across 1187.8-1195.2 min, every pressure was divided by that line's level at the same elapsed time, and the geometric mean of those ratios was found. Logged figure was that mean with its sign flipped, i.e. -1.26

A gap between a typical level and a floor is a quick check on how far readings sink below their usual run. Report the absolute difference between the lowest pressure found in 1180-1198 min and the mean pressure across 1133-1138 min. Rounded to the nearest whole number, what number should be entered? 111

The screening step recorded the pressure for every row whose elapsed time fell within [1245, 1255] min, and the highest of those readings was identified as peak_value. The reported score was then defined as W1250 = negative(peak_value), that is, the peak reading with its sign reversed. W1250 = -411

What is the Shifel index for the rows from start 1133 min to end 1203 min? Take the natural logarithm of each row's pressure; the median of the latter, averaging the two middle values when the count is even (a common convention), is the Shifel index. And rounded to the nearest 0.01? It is 5.98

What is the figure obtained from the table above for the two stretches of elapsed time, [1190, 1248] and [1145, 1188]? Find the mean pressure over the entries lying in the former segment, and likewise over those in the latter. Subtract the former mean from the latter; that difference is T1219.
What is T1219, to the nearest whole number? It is -21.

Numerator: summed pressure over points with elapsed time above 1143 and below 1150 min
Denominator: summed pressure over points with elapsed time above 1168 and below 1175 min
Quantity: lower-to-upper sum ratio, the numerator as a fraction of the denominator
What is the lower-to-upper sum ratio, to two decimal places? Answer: 0.84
